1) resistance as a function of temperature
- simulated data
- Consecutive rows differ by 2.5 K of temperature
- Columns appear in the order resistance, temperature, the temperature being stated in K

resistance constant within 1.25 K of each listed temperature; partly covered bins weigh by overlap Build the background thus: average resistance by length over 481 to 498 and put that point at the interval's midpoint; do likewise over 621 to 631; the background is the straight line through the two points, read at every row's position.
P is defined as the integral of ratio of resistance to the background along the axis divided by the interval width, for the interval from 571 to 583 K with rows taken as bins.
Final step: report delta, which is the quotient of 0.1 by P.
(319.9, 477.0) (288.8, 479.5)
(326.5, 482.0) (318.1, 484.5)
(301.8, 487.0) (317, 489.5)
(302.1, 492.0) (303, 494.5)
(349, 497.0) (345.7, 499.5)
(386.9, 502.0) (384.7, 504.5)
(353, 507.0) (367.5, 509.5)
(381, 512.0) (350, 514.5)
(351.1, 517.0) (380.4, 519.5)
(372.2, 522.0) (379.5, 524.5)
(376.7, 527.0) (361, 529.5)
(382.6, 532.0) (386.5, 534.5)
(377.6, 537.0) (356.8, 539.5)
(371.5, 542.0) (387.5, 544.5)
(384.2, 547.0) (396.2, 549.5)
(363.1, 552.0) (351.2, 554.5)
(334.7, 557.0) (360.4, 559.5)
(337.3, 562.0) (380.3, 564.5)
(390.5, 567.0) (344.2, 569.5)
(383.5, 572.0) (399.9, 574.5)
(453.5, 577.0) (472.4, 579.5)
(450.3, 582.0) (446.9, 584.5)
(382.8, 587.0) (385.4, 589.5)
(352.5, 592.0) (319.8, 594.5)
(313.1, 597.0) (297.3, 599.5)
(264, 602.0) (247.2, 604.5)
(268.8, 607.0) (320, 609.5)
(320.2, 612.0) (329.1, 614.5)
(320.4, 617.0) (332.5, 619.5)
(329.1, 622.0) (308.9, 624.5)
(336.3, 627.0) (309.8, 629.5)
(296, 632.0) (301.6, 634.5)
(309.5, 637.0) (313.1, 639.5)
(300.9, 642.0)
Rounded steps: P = 1.36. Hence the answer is 0.074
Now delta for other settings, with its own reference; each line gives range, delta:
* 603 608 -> 0.124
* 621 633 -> 0.101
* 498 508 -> 0.086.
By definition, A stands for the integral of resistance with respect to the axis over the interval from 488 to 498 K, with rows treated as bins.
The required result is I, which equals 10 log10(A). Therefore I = 35.0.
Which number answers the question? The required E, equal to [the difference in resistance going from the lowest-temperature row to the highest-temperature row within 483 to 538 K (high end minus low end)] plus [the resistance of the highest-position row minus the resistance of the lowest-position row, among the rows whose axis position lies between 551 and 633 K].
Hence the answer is -8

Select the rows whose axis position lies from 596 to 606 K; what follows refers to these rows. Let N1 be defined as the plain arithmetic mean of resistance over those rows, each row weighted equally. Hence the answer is 280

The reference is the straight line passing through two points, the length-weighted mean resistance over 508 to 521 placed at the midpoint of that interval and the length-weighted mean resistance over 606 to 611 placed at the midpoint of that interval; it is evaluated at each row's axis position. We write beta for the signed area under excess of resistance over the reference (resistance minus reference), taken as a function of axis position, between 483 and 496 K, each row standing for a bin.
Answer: -971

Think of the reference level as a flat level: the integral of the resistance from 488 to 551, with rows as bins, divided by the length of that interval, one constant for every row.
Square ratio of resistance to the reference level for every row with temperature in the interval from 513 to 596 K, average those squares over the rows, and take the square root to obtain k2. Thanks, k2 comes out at 1.05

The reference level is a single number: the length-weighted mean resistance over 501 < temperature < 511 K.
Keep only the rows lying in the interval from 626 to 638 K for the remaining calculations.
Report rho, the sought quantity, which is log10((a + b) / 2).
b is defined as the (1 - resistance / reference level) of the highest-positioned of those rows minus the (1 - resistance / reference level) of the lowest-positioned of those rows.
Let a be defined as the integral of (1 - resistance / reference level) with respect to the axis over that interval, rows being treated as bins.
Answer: 0.02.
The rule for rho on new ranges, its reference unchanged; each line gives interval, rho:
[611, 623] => -0.13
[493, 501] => -0.44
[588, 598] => -0.32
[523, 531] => -1.58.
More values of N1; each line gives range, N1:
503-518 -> 365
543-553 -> 383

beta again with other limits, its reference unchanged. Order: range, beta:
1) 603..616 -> 8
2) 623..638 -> 447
